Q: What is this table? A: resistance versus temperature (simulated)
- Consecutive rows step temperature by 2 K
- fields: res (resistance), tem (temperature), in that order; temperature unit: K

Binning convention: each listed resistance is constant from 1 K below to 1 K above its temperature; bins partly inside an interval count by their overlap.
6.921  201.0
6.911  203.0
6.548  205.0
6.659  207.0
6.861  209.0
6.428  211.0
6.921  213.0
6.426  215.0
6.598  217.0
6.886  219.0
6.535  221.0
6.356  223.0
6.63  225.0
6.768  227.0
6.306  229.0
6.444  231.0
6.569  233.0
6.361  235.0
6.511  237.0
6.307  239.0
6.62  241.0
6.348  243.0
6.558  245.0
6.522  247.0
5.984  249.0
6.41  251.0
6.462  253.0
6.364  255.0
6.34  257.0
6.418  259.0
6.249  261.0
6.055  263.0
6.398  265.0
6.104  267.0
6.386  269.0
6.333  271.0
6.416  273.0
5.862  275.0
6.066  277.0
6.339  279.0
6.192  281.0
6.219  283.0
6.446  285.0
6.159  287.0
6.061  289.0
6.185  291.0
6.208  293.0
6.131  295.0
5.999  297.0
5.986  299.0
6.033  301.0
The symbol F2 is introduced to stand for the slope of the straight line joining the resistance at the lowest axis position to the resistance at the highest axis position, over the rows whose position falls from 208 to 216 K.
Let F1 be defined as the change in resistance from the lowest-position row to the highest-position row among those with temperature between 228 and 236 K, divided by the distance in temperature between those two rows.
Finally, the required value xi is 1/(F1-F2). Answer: 12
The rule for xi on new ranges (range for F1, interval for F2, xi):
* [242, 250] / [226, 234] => -36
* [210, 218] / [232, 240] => 14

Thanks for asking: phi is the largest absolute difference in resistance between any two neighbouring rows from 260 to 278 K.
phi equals 0.554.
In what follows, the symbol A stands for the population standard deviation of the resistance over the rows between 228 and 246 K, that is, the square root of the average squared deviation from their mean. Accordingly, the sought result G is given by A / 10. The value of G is 0.011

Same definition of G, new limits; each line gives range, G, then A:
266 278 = 0.020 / 0.20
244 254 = 0.021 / 0.21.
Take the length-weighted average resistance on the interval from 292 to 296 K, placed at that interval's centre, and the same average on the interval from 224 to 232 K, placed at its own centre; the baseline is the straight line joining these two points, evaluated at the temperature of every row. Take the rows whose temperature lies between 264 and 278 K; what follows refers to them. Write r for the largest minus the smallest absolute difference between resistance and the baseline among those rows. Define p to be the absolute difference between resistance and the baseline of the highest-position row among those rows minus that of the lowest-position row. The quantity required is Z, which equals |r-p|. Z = 0.25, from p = 0.13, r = 0.38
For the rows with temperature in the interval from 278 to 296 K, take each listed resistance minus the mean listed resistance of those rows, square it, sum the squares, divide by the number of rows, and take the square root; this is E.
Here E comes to 0.108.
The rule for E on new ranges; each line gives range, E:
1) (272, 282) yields 0.198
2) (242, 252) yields 0.205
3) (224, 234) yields 0.158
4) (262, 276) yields 0.200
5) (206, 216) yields 0.208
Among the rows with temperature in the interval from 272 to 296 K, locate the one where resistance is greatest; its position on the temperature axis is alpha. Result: 285.0 K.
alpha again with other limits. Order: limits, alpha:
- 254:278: 259.0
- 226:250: 227.0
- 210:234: 213.0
